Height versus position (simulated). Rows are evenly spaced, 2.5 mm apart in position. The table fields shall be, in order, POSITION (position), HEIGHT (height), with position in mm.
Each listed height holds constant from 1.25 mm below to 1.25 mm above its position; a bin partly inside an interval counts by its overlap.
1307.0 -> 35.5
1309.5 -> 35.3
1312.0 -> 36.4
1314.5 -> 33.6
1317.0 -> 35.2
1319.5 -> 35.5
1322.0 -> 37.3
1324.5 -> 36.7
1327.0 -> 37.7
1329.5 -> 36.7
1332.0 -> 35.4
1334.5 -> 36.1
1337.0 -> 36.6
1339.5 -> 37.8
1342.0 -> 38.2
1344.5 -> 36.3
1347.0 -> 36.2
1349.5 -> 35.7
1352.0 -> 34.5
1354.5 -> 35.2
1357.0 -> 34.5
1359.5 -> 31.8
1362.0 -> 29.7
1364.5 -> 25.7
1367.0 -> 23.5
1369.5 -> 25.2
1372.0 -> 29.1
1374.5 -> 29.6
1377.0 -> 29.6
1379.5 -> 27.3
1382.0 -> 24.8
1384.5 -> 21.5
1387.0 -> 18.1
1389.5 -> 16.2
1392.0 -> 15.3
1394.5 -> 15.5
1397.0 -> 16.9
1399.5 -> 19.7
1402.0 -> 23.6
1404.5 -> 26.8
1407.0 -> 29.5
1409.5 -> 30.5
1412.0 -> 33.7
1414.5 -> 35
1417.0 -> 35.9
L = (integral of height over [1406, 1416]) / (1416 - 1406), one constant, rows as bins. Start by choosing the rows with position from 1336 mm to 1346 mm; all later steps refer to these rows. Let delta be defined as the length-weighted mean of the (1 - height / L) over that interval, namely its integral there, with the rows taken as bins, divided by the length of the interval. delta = -0.15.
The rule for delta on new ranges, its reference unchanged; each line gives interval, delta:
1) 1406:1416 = 0.00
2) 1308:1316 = -0.09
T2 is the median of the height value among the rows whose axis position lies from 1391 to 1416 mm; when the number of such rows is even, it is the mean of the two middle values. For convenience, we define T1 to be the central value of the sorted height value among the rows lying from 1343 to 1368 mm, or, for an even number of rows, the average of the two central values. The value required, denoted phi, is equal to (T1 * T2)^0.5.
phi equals 29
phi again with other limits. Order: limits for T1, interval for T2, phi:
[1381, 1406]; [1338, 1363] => 26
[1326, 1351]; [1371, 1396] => 29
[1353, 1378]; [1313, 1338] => 33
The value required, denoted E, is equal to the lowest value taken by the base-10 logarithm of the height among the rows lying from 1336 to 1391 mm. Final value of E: 1.21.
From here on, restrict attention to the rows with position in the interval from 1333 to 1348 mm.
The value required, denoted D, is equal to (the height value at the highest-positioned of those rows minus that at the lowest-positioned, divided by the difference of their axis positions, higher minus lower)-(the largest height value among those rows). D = -38.2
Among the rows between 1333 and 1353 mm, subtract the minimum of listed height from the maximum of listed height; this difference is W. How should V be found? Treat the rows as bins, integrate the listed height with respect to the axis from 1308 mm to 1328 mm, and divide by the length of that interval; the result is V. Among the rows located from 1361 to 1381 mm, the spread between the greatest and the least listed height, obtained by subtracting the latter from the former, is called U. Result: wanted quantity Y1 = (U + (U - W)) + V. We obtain 45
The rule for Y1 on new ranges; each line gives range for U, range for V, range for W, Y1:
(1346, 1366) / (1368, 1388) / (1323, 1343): 44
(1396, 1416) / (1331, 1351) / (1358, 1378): 64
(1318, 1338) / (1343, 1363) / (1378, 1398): 27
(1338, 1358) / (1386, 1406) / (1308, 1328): 22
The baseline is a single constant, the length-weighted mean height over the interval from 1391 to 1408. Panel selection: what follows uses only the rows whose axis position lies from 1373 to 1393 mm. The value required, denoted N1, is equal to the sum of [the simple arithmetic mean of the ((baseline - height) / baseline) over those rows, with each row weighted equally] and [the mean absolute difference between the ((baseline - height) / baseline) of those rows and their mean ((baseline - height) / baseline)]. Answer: 0.15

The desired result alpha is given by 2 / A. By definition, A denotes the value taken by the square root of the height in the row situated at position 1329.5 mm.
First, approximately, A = 6.06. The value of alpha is 0.330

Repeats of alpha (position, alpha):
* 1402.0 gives 0.412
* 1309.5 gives 0.337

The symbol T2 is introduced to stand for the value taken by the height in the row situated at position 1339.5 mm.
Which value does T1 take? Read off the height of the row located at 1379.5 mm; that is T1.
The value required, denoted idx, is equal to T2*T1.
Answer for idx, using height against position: 1032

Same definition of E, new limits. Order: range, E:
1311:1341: 1.53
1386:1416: 1.18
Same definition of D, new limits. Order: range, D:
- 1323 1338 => -37.7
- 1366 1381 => -29.3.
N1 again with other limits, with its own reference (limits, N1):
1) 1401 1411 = -0.20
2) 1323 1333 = -0.71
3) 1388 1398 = 0.27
